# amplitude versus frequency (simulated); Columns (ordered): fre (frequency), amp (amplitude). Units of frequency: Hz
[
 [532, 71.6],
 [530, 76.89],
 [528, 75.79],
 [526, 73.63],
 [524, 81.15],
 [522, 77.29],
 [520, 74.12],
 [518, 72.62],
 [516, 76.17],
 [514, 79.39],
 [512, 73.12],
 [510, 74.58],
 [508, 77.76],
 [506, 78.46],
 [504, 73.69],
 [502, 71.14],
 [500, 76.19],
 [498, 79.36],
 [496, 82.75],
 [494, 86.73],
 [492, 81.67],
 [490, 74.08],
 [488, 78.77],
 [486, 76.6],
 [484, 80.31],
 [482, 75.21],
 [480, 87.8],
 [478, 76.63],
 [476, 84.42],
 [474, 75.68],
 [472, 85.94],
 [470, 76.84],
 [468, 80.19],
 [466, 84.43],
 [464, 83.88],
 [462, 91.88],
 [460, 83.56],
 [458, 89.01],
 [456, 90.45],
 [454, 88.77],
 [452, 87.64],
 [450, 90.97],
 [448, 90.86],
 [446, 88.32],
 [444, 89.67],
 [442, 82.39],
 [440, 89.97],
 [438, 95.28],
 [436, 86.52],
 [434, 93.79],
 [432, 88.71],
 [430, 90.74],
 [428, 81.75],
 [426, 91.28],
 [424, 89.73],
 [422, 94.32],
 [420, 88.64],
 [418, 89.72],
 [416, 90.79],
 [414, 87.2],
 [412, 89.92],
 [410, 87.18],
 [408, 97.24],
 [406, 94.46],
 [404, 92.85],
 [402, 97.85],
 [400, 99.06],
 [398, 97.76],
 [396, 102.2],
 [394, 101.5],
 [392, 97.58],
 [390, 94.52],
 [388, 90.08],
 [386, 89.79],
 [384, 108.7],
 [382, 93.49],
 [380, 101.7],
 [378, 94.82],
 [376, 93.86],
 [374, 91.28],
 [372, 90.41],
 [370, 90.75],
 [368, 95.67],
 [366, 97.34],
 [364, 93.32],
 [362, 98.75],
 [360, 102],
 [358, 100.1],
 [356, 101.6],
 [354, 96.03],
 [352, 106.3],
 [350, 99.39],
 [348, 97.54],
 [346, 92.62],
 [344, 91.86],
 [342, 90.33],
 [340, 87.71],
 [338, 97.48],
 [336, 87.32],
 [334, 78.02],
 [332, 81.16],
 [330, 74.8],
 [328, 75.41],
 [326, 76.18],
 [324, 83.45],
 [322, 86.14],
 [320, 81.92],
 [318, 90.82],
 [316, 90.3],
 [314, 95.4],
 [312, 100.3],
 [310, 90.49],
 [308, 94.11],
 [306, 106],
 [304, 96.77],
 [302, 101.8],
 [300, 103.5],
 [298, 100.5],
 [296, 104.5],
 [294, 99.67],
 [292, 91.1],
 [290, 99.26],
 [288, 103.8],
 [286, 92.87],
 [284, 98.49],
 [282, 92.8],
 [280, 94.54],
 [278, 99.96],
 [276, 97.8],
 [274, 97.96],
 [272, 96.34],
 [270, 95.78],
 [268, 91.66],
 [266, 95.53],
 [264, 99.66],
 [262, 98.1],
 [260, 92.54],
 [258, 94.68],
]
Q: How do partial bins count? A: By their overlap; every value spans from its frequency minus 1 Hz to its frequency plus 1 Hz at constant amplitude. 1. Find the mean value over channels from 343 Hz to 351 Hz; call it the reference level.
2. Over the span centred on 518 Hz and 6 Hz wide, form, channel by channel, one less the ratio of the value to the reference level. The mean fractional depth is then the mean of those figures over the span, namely 0.22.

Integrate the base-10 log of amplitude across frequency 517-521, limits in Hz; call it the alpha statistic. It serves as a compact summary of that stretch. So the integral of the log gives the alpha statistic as 7.46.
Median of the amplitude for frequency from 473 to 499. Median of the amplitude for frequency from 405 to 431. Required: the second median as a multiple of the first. 1.13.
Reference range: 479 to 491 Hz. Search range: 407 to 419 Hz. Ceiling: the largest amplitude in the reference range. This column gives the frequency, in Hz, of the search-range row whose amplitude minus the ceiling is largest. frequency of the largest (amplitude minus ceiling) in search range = 408 Hz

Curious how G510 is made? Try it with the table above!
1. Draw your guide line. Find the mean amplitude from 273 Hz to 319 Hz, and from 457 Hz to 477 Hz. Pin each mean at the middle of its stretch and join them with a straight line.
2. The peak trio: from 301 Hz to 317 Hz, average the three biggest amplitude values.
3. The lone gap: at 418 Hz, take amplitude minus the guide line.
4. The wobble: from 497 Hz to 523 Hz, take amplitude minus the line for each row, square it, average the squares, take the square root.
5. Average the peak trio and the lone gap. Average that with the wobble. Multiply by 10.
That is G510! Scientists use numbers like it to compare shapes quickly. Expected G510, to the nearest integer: 288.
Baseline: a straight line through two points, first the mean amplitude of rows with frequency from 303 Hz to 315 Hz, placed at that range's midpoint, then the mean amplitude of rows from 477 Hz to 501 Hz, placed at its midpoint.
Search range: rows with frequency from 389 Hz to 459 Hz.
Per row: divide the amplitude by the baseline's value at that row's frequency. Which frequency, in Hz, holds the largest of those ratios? 396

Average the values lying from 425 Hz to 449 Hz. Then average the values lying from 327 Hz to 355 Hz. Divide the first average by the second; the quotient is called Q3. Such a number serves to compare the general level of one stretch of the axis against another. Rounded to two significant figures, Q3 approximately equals 0.99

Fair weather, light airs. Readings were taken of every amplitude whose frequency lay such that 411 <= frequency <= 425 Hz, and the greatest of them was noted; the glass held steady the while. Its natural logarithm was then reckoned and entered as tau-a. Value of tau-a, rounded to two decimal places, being 4.55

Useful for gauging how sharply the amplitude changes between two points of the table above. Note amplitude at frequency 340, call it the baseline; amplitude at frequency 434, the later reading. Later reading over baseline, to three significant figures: 1.07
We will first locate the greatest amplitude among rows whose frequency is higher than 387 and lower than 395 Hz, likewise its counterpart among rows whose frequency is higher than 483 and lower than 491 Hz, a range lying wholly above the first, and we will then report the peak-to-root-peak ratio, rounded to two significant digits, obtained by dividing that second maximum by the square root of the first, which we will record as 8.0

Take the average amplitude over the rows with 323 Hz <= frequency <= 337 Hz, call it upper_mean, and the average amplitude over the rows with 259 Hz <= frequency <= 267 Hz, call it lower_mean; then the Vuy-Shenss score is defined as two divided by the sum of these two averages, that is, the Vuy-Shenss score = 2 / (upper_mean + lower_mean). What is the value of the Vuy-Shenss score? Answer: 0.0114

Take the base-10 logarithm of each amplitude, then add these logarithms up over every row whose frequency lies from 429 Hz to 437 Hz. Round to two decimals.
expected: 7.82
